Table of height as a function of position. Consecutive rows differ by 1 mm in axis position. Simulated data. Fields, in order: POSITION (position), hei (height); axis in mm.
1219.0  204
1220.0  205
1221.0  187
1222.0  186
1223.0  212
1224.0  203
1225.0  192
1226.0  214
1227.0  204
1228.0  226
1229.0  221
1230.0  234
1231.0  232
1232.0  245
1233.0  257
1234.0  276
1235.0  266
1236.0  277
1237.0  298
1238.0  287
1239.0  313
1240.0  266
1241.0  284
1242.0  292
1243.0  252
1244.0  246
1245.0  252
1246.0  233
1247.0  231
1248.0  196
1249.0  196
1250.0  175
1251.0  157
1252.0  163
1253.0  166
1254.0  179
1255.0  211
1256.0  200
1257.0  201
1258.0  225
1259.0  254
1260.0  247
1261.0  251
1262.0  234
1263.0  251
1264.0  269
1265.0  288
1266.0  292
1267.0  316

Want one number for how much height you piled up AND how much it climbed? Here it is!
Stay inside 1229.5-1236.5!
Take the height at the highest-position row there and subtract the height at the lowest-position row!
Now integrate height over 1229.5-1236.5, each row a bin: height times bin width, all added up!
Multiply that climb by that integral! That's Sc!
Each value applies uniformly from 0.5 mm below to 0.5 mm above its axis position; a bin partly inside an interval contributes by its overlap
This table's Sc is 76841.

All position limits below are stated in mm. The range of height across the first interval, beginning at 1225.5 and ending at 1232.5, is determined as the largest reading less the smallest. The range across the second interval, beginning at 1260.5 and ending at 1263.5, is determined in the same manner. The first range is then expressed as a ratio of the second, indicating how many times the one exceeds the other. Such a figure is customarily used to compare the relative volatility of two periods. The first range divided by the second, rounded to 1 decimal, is 2.4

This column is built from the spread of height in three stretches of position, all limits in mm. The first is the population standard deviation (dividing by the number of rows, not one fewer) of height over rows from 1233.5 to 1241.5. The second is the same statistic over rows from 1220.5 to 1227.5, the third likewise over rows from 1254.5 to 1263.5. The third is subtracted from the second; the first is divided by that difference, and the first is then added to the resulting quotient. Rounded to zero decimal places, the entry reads 14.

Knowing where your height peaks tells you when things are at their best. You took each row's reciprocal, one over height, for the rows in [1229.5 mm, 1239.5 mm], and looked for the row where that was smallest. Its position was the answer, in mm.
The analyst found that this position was 1239.0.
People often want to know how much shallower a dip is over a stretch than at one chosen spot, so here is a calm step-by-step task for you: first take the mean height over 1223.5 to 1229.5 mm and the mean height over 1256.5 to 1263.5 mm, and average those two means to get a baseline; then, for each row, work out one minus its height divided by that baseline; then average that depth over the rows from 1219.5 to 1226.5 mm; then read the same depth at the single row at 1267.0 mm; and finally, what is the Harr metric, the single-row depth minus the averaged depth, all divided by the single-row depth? 1.26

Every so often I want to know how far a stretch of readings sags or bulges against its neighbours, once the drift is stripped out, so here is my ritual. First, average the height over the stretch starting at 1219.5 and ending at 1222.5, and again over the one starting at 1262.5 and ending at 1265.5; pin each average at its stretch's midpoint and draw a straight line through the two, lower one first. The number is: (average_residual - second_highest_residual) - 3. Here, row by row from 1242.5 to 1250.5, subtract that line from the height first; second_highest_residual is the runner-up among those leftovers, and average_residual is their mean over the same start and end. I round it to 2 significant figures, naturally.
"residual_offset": -35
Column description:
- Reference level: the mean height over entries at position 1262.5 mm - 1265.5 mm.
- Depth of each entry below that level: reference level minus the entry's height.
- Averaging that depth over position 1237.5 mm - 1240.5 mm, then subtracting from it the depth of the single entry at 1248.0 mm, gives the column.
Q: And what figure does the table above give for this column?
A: -93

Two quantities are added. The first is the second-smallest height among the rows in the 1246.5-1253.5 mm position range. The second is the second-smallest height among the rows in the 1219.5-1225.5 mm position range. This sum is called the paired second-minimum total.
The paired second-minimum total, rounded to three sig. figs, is 350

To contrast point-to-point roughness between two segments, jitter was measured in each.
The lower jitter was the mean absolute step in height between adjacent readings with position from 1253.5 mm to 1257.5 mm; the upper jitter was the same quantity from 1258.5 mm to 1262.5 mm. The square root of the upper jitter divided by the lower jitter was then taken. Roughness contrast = 0.80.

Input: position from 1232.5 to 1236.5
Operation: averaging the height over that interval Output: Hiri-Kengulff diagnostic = 269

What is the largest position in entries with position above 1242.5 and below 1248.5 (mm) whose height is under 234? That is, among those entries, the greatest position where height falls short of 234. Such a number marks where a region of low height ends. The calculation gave 1248.0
